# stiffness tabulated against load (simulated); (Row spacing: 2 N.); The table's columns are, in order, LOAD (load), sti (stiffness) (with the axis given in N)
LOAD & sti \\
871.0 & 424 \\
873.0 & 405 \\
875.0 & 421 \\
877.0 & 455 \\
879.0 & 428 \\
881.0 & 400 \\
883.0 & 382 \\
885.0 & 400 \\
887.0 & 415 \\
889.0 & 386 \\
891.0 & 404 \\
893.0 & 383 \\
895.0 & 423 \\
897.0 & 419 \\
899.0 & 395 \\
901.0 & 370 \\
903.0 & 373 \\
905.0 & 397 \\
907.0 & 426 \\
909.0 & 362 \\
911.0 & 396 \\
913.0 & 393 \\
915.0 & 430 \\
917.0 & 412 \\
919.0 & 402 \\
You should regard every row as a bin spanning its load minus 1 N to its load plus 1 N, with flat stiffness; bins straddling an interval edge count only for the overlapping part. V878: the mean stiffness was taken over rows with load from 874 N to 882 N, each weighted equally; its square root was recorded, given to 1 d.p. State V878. 20.6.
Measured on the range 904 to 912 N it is 19.9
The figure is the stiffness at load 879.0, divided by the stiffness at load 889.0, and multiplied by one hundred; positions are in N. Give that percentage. 111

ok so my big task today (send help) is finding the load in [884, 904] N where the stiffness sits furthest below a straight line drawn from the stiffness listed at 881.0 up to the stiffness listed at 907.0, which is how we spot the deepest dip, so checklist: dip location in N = 901.0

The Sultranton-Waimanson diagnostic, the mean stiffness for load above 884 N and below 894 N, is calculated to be 398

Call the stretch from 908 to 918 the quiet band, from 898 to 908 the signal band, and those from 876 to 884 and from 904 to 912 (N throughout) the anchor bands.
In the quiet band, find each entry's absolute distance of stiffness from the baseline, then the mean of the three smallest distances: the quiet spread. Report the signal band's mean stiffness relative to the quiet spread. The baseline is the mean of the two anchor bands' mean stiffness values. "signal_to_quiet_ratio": 41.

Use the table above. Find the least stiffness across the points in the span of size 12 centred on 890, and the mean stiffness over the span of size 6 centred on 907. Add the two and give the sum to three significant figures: 778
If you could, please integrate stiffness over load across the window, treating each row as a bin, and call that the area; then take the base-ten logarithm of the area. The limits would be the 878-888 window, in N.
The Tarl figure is 3.61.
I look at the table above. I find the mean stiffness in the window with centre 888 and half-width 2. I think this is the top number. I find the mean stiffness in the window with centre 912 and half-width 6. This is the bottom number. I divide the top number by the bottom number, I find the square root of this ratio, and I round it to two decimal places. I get 1.00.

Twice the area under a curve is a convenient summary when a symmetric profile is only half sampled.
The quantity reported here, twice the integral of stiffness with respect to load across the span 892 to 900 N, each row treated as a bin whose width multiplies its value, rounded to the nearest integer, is 6480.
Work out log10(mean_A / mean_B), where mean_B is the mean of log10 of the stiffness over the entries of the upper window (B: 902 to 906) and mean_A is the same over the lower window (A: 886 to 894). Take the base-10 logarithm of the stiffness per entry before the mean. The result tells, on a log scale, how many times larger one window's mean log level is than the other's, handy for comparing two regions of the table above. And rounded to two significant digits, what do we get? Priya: 0.0022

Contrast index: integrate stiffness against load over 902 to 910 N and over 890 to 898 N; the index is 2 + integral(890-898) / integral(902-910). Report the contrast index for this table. 3.05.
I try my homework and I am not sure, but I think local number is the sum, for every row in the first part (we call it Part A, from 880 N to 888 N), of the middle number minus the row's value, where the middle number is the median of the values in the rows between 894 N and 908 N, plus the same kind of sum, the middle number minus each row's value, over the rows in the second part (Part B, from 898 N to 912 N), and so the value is 51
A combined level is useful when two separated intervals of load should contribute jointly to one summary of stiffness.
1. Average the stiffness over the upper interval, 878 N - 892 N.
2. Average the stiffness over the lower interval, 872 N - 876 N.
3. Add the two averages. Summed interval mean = 815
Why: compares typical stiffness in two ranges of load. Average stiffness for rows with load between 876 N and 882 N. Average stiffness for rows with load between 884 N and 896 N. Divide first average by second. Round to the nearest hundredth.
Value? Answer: 1.06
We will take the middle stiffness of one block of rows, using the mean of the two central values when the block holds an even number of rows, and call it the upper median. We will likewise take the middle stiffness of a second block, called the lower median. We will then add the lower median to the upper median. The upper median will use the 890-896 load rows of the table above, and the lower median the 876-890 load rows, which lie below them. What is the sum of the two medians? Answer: 804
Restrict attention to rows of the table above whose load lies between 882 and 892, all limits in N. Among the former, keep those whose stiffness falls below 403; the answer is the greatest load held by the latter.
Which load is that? 889.0 N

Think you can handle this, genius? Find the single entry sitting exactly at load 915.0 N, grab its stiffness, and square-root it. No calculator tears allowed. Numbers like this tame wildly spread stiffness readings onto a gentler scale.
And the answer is 20.7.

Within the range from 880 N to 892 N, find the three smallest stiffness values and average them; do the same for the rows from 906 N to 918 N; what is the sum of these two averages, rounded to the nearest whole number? 773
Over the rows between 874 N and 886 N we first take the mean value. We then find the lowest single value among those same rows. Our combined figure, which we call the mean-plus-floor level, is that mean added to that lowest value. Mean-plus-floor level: 796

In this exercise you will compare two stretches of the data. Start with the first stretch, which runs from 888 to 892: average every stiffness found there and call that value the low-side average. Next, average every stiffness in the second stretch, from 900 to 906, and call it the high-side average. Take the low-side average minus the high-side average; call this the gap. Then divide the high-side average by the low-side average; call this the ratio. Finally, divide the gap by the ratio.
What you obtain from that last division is 16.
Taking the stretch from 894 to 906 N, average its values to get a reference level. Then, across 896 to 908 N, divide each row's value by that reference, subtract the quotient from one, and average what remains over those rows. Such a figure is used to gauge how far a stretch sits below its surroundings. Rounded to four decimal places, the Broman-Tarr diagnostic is -0.0013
